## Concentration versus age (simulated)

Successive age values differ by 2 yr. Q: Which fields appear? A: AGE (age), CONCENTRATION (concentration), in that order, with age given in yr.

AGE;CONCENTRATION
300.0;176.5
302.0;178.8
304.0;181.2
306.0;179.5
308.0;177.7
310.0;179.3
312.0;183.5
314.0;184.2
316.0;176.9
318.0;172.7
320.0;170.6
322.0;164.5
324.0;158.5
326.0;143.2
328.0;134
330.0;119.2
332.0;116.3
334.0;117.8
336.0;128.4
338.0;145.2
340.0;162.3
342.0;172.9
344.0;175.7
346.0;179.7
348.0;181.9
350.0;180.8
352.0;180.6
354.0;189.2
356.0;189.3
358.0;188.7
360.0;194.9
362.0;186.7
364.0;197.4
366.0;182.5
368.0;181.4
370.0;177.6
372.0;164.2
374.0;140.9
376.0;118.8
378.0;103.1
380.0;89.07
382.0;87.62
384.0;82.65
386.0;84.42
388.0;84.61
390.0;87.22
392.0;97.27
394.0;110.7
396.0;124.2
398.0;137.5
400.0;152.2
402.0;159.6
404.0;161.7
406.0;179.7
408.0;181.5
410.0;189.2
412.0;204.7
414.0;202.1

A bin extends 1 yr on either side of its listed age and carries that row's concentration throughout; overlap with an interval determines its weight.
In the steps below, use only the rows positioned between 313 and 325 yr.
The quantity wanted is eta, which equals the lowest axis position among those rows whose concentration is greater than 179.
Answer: 314.0 yr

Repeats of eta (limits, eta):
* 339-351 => 346.0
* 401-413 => 406.0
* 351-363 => 352.0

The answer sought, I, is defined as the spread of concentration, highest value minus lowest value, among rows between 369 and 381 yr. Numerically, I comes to 89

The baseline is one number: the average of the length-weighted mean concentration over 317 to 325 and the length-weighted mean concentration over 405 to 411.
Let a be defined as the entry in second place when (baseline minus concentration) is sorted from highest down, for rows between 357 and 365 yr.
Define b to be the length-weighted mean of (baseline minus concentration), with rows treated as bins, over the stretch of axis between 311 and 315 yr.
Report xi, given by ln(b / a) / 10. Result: -0.04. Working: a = -14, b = -9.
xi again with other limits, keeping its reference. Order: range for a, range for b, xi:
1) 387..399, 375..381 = -0.02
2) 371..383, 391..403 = -0.07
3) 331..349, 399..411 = -0.26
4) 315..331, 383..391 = 0.08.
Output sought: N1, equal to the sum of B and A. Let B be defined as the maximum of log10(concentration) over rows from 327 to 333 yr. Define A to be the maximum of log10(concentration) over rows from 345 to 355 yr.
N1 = 4.40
